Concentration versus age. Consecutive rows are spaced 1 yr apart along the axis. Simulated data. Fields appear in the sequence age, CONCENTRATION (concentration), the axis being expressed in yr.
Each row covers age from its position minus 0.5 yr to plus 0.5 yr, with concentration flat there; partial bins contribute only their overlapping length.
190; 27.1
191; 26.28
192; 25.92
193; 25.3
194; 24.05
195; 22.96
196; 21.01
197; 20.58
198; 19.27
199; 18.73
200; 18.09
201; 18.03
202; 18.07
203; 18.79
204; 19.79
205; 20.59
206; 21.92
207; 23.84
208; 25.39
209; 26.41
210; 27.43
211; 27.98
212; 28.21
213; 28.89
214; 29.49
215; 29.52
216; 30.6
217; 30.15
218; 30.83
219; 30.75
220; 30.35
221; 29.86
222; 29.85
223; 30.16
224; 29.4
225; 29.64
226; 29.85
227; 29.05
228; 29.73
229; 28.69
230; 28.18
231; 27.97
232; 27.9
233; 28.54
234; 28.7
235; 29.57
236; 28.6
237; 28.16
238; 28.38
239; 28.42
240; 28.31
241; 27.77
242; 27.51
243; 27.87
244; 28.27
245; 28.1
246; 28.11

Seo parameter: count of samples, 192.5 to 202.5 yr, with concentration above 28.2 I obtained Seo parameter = 0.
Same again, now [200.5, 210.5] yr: 0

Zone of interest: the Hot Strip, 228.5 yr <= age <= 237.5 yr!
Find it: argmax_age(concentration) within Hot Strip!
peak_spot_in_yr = 235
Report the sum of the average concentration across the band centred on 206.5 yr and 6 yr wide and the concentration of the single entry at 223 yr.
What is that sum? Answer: 53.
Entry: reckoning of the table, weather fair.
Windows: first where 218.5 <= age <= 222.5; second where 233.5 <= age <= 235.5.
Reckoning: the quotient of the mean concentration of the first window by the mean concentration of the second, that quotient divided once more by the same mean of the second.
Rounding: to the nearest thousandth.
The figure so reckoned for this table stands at 0.036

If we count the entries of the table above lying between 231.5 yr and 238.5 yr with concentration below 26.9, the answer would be 0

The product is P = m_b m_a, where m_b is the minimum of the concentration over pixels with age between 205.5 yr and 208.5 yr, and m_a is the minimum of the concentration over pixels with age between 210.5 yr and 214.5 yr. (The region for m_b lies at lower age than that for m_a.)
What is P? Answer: 613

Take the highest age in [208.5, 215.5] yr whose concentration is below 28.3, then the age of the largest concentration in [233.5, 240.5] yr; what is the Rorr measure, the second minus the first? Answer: 23 yr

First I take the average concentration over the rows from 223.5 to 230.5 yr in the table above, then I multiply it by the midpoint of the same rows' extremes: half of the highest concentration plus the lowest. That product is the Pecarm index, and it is 848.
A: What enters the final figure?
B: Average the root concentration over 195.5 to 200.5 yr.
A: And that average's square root 2.10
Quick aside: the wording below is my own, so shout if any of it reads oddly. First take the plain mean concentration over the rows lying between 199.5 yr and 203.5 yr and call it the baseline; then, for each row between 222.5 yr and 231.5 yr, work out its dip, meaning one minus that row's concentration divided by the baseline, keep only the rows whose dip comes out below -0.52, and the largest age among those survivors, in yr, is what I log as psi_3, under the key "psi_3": 231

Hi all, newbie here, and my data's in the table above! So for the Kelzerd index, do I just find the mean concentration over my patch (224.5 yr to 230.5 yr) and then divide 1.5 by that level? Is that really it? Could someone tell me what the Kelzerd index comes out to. 0.051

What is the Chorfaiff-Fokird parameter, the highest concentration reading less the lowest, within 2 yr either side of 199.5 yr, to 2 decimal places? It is 1.24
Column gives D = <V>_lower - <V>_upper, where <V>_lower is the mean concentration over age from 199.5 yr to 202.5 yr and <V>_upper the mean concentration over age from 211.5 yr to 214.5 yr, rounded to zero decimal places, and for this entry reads -11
